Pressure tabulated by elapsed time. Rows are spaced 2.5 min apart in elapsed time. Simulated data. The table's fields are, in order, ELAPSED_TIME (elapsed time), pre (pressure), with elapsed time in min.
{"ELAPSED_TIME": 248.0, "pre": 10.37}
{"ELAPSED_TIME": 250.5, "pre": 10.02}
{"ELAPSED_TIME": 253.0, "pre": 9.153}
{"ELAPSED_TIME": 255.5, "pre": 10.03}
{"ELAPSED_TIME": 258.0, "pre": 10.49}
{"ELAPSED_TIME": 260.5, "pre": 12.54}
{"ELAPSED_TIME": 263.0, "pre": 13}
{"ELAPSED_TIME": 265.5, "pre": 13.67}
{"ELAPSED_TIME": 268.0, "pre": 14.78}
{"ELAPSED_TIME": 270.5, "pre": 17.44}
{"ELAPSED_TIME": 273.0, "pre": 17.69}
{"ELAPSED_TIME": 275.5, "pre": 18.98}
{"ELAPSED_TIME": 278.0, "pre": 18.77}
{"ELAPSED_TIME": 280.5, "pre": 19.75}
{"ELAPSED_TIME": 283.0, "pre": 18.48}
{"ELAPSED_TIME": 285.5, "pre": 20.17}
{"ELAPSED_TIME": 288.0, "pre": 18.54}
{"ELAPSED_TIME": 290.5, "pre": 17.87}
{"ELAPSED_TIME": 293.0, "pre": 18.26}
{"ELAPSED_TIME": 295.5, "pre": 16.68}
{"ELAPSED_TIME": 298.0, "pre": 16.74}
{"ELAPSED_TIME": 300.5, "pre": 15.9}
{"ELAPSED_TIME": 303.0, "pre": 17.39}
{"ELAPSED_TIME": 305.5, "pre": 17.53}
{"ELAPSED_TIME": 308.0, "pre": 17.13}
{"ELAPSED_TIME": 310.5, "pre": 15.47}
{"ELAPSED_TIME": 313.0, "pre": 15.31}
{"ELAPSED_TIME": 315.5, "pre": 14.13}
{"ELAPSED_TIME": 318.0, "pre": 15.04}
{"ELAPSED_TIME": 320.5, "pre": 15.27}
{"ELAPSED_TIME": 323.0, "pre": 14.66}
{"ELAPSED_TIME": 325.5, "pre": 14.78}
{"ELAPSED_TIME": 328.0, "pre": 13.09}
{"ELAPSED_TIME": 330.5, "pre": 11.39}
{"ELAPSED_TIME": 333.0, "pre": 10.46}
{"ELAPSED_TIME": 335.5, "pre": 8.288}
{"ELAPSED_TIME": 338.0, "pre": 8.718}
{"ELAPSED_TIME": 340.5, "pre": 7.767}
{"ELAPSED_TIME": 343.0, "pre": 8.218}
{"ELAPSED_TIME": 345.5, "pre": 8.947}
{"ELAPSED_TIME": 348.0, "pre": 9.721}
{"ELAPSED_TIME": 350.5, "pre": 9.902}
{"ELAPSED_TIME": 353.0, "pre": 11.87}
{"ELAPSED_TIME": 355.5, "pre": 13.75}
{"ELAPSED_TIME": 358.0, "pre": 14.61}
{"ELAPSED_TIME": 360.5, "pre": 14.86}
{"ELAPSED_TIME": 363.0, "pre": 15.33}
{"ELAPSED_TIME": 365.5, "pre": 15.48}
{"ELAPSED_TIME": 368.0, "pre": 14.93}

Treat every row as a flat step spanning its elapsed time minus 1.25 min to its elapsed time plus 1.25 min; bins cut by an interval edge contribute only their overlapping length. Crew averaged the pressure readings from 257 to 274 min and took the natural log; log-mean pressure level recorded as 2.66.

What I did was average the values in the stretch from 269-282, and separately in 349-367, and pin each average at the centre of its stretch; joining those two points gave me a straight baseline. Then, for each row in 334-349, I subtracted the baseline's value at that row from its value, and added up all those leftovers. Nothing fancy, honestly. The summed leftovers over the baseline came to -36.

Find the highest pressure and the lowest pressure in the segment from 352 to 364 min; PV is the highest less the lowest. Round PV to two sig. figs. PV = 3.5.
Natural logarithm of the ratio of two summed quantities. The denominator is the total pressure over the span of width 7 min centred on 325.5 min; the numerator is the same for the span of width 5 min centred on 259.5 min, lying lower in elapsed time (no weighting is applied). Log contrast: -0.6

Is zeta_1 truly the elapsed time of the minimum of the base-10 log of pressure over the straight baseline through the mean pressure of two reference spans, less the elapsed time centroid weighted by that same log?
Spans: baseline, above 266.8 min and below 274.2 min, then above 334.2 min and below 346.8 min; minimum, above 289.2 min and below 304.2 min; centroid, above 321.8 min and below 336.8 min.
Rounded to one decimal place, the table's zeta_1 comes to -25.7 min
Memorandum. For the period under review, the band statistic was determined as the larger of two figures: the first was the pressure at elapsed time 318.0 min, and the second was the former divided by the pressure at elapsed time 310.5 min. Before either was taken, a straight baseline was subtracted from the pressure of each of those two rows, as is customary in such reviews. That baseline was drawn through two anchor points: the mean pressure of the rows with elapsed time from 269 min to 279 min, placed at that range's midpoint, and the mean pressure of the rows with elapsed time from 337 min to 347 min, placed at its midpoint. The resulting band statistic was 3.2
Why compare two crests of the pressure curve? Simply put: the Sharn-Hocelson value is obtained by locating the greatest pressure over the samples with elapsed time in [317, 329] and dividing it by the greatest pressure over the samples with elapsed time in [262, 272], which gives 0.88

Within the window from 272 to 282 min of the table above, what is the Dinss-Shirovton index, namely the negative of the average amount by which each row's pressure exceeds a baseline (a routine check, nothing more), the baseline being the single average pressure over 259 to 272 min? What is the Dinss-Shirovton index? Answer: -5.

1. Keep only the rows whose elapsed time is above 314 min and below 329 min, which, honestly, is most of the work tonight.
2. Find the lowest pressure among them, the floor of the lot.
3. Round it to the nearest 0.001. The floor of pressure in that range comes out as 13.090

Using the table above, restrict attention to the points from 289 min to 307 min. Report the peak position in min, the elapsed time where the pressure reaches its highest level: 293.0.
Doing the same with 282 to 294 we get 285.5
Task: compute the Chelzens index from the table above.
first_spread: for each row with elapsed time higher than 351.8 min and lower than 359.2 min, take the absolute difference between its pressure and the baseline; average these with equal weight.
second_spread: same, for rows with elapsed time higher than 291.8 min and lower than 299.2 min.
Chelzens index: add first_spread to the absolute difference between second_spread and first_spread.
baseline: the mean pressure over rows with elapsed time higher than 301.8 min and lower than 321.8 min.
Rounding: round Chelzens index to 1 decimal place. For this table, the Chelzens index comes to 3.7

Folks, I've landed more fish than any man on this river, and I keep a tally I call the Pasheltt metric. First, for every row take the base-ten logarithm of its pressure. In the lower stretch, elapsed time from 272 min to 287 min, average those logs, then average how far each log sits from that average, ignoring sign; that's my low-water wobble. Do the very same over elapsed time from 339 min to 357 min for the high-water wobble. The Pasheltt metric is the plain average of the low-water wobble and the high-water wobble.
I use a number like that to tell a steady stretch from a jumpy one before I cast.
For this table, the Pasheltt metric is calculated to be 0.040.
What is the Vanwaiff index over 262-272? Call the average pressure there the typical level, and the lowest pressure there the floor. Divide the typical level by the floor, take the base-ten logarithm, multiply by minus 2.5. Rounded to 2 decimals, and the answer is -0.14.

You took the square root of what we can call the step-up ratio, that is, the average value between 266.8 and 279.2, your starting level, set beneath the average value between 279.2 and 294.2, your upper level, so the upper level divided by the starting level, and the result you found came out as 1.04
